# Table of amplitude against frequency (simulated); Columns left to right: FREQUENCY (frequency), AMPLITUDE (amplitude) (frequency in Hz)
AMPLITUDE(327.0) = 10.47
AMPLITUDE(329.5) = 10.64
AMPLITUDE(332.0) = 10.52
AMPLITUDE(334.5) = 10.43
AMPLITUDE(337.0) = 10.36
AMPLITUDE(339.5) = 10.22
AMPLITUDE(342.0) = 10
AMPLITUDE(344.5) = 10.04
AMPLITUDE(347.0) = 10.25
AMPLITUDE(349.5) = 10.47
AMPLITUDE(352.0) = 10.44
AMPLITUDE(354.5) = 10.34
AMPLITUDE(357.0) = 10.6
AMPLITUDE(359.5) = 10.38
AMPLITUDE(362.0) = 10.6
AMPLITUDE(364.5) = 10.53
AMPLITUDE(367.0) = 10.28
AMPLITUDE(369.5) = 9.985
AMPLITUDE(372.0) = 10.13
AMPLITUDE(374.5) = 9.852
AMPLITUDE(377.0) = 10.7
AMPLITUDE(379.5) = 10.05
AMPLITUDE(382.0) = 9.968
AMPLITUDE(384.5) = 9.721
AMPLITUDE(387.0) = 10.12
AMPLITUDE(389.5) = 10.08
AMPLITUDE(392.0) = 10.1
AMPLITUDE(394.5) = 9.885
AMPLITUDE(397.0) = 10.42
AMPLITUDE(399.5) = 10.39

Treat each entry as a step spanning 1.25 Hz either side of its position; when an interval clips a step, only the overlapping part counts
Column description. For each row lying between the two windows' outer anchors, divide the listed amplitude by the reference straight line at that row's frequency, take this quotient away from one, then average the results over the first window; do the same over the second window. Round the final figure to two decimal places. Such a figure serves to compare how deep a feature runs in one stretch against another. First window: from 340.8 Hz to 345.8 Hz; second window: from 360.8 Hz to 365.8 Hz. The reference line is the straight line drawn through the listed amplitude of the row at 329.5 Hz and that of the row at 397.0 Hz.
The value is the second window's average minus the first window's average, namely -0.06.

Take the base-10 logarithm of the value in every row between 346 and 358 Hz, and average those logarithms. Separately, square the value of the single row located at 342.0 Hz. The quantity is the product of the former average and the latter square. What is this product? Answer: 102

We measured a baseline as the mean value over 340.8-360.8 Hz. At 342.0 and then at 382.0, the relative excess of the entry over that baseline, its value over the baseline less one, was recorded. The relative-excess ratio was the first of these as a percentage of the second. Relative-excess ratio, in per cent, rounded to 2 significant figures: 91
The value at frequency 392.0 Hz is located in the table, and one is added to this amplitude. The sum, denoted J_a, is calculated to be 11.1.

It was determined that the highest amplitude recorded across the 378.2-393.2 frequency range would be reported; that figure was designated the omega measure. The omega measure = 10.12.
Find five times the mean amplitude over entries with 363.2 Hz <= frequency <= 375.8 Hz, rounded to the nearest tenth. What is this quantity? 50.8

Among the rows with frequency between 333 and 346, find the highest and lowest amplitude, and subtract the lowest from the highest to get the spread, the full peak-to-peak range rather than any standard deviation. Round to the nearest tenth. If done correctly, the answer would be 0.4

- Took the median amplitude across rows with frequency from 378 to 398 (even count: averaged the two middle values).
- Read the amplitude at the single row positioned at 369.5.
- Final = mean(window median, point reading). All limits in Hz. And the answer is 10.0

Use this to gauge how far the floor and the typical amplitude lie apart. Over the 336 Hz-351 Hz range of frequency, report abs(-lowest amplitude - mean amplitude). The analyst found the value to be 20.2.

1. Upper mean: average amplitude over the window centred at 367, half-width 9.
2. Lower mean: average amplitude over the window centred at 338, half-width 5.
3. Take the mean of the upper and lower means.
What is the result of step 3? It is 10.3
